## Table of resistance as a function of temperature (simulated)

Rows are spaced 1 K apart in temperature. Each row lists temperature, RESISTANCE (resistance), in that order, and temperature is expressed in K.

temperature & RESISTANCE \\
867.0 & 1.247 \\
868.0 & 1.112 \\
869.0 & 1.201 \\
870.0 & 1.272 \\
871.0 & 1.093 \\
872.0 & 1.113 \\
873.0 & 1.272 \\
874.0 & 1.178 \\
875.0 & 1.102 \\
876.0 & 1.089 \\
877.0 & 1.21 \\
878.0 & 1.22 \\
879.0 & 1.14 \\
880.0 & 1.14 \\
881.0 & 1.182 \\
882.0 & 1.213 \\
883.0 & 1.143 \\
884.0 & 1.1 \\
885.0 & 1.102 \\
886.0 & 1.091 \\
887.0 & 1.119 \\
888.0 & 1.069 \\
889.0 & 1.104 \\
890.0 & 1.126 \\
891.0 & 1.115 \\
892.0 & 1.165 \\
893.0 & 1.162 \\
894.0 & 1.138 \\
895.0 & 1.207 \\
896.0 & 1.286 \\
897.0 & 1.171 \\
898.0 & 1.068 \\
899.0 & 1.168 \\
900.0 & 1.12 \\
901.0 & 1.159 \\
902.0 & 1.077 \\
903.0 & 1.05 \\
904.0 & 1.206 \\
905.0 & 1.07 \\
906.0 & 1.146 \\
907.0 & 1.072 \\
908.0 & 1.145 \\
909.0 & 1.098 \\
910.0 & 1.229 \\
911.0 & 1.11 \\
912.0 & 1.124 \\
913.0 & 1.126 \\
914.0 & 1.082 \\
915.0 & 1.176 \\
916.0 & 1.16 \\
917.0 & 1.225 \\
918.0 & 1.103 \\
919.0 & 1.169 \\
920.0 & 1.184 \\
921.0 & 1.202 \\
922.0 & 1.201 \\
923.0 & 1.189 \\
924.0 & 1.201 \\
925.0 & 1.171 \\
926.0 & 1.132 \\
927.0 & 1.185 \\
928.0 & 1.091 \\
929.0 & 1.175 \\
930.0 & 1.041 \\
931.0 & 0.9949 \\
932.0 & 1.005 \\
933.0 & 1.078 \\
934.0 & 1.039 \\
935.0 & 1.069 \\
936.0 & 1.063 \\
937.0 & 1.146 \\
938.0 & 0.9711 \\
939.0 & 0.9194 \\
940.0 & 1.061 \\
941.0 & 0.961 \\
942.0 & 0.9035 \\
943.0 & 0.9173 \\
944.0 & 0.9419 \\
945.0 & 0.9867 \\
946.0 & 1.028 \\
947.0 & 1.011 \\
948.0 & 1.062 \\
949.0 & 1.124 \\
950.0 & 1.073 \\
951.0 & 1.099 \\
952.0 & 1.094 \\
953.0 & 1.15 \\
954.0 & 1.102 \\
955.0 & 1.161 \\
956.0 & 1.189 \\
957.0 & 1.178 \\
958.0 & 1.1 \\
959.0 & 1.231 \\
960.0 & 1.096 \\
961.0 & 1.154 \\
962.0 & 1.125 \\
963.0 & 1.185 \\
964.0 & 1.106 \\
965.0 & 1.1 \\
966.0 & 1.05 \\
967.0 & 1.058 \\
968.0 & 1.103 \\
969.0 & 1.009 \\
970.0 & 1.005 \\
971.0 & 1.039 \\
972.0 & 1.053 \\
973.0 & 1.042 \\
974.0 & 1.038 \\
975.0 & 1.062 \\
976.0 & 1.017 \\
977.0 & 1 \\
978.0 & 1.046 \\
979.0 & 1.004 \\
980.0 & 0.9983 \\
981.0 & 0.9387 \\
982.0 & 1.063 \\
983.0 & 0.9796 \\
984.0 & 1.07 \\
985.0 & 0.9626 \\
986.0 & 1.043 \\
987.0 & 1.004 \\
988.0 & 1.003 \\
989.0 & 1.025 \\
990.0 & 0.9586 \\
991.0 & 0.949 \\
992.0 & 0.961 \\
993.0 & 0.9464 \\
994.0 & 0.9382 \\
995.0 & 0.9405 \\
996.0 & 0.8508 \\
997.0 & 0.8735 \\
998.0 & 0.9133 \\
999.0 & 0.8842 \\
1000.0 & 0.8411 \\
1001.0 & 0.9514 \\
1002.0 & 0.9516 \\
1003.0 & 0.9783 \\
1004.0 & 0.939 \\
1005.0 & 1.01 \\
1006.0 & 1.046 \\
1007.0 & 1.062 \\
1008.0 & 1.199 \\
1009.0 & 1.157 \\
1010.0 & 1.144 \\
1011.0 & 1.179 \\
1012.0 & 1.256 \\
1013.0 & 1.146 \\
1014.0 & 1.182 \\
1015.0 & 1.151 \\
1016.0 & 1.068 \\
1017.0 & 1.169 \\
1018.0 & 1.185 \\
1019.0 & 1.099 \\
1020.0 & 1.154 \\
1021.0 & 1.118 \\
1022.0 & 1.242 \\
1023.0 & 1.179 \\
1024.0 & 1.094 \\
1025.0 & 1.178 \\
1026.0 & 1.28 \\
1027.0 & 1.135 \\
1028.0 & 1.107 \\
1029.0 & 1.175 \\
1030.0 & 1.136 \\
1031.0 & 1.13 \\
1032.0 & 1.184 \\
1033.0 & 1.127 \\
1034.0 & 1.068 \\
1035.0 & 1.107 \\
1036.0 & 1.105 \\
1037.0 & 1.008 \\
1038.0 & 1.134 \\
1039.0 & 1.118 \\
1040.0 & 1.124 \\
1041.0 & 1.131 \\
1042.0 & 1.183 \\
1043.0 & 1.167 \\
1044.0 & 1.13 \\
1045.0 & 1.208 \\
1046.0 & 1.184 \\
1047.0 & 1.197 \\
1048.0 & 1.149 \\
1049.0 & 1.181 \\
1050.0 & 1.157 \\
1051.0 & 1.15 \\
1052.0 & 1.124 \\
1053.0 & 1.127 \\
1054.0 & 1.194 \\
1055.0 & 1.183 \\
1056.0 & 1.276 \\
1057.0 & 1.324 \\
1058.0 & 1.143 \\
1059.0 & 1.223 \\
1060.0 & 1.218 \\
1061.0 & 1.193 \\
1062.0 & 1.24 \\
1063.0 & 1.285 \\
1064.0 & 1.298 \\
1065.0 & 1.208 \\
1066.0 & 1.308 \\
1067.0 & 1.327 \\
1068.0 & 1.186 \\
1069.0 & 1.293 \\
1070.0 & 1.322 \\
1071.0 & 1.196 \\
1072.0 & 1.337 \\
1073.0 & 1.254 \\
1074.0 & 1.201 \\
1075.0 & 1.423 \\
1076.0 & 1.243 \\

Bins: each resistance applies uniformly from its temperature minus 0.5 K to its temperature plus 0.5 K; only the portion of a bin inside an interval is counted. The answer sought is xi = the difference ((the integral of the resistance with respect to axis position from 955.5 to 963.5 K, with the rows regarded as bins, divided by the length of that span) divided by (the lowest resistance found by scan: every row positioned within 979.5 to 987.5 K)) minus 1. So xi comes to 0.23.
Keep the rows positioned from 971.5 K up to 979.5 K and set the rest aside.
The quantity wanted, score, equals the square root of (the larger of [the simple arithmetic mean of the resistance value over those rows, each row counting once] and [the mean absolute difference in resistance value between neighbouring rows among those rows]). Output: 1.02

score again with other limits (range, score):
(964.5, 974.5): 1.02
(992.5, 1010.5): 0.99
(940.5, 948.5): 0.99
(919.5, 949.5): 1.03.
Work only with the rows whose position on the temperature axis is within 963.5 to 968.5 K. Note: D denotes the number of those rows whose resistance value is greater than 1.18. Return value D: 0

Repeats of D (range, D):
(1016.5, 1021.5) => 1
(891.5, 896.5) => 2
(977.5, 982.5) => 0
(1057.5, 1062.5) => 4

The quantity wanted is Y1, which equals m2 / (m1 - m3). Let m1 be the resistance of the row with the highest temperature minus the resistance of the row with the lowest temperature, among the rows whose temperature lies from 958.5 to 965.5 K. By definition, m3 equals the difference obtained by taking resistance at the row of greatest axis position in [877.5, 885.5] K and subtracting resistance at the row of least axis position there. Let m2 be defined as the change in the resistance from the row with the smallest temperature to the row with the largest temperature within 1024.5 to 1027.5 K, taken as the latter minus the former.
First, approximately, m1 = -0.131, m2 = -0.04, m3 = -0.12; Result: 3.3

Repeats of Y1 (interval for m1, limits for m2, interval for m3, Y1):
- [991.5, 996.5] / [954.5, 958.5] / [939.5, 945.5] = 1.7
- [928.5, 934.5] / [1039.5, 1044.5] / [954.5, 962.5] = -0.1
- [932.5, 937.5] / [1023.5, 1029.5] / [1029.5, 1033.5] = 1.1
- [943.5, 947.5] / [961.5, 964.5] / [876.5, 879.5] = -0.1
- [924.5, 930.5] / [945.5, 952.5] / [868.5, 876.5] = -3.7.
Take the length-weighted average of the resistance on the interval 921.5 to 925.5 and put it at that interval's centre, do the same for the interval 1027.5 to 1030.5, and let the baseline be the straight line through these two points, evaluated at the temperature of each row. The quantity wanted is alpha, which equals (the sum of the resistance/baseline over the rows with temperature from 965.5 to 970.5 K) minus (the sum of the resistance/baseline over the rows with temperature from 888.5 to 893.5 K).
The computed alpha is -0.2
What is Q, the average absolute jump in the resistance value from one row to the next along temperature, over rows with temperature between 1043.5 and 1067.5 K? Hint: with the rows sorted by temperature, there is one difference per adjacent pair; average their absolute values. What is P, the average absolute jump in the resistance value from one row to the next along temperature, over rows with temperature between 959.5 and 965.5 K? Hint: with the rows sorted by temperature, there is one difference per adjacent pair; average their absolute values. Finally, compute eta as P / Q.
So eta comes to 1.0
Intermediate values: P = 0.05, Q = 0.047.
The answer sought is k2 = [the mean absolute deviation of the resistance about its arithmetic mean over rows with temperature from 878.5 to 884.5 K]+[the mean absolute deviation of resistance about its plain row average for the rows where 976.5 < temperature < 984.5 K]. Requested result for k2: 0.065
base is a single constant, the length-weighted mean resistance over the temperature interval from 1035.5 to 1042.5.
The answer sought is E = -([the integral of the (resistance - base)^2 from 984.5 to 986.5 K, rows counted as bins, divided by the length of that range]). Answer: -0.014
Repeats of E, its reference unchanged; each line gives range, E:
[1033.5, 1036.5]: -0.001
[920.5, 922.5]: -0.008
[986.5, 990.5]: -0.014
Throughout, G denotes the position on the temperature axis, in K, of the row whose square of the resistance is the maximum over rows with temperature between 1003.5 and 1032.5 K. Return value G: 1026.0 K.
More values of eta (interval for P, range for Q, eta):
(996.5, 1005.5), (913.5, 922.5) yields 0.9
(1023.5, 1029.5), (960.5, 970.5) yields 2.0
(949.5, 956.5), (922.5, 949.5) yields 0.6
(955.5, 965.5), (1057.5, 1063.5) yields 1.6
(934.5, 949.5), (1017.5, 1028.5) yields 0.8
